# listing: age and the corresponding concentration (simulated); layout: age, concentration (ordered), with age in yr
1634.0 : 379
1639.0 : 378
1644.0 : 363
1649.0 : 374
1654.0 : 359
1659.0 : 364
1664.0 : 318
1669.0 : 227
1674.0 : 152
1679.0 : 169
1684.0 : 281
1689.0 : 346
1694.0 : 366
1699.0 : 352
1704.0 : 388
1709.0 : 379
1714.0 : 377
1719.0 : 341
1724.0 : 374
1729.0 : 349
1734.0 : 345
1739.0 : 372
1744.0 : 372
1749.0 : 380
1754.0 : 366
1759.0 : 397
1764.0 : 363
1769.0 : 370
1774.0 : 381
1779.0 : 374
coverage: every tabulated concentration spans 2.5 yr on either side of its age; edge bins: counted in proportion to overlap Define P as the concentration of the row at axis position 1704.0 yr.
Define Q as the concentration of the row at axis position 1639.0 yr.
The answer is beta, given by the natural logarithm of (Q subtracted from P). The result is 2.3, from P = 388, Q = 378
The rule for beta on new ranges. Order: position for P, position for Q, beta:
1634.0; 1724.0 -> 1.6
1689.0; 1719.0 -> 1.6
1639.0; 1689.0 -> 3.5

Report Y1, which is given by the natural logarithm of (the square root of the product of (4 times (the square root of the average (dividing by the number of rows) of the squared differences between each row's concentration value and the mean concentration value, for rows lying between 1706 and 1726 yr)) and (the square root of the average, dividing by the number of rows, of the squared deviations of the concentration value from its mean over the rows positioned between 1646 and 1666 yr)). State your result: 3.60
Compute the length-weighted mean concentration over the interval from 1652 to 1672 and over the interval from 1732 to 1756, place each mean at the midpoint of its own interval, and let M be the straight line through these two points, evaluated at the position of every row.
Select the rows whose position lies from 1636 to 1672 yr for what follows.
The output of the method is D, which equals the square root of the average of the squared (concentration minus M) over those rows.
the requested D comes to 65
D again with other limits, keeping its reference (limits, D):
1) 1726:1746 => 10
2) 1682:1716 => 34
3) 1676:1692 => 93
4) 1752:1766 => 16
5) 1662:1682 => 123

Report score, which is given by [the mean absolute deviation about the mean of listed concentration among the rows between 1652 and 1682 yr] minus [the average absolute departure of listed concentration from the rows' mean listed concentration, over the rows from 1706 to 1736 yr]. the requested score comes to 66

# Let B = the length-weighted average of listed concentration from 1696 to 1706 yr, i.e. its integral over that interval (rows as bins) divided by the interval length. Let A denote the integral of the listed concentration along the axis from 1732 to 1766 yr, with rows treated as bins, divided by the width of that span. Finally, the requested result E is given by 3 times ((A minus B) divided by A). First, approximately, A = 371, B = 369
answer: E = 0.0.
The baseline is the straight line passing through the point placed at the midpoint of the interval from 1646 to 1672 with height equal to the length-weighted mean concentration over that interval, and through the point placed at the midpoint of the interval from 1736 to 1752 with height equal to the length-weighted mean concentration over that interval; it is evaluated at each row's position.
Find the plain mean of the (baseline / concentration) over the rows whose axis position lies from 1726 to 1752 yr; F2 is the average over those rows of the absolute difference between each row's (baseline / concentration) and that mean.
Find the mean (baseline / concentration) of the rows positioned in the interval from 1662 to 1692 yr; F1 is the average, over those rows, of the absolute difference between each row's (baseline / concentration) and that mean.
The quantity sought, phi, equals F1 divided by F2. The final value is 14.4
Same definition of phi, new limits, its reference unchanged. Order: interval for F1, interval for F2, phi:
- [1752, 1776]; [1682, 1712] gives 0.4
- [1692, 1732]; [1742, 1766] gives 1.4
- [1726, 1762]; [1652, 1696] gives 0.1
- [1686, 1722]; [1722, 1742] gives 1.1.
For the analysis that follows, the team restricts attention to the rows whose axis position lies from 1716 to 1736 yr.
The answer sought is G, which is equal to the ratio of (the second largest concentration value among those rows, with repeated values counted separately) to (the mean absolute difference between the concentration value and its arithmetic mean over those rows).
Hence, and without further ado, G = 32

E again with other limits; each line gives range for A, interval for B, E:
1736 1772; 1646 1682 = 0.7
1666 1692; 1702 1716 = -1.8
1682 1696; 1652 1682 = 0.6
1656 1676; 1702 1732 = -1.1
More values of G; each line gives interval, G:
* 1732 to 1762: 35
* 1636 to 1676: 6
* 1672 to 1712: 5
